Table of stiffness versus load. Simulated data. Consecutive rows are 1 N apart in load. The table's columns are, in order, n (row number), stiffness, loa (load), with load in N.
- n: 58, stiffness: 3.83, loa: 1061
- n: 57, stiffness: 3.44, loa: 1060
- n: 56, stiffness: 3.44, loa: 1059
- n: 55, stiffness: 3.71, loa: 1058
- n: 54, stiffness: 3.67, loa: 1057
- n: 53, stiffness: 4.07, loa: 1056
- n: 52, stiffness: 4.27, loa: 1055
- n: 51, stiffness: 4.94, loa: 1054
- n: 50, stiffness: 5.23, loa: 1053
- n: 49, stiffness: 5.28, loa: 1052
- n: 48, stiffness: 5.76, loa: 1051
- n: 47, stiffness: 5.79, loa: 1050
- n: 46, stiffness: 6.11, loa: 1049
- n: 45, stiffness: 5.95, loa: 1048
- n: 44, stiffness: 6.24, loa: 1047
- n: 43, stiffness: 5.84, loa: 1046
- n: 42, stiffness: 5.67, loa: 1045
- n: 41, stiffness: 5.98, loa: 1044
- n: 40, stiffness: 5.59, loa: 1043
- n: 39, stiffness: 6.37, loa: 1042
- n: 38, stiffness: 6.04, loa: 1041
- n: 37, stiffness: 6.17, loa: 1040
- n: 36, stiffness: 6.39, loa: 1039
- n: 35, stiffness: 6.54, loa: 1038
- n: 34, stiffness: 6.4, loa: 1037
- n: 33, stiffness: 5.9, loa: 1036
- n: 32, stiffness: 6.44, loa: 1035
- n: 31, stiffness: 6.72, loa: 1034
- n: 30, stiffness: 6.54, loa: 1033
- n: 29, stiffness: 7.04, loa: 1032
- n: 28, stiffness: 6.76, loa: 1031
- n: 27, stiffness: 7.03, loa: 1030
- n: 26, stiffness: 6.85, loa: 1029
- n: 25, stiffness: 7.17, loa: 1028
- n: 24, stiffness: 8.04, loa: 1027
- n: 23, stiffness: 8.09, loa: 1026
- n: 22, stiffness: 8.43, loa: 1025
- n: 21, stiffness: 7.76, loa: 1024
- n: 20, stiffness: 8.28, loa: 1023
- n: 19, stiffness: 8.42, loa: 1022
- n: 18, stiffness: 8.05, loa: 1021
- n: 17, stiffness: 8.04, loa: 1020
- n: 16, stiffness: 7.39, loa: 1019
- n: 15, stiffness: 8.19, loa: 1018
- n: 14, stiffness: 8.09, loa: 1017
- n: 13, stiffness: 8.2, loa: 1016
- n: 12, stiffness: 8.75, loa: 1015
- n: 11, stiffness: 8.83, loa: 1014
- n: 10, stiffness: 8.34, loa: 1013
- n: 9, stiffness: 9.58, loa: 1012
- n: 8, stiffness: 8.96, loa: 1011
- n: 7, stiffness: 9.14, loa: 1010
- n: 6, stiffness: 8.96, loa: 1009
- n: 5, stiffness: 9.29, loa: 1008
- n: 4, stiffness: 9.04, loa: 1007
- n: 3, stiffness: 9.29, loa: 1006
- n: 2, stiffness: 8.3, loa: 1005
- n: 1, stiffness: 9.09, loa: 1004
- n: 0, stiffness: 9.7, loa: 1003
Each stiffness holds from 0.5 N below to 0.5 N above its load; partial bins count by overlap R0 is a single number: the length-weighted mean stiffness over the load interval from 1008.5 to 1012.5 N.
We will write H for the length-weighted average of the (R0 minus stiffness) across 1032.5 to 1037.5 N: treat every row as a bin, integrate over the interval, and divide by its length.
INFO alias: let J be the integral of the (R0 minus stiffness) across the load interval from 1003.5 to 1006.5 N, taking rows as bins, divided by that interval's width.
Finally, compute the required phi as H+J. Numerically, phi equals 3.0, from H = 2.8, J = 0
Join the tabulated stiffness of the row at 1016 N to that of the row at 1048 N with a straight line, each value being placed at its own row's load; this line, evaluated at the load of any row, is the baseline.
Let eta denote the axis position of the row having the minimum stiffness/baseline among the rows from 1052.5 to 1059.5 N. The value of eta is 1059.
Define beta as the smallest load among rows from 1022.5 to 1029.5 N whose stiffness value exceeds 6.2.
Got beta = 1023 N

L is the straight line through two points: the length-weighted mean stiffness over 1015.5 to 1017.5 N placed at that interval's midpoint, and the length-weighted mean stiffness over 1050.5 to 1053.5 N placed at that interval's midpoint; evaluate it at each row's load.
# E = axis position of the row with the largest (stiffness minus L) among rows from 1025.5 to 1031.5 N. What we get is 1027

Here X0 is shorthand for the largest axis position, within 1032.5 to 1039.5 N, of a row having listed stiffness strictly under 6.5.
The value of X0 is 1039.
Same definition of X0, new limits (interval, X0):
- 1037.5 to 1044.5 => 1044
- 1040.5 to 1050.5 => 1050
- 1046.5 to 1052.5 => 1052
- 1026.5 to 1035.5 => 1035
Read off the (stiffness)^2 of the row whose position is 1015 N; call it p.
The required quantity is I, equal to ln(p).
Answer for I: 4.34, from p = 77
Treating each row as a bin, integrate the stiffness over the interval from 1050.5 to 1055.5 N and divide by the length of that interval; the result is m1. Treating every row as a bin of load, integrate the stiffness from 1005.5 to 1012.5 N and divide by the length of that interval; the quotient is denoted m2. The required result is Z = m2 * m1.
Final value 47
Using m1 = 5.1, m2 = 9.2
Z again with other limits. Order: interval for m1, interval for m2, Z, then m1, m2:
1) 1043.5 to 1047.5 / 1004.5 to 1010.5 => 53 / 5.9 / 9.0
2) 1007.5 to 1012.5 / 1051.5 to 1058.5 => 41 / 9.2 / 4.5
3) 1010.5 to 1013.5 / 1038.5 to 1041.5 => 56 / 9.0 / 6.2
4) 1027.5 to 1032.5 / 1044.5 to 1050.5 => 41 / 7.0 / 5.9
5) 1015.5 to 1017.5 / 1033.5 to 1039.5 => 52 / 8.1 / 6.4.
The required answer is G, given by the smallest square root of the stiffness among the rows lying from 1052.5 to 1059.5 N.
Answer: 1.9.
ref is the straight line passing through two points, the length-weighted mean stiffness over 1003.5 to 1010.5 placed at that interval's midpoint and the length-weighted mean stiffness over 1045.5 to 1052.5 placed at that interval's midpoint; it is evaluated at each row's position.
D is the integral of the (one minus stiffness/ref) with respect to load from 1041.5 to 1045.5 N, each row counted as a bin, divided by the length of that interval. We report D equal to 0.058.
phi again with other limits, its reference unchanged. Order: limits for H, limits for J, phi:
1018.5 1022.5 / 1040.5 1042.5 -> 4.1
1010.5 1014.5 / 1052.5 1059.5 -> 5.2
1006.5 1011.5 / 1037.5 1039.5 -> 2.8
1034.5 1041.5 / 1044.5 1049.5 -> 6.1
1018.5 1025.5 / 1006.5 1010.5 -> 1.2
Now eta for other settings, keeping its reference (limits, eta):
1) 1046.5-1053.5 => 1052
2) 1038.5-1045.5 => 1043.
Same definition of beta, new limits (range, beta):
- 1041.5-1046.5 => 1042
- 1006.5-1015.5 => 1007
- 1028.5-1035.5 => 1029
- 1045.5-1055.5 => 1047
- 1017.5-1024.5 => 1018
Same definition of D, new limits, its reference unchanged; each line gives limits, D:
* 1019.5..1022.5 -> -0.026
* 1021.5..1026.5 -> -0.060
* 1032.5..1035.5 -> 0.060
